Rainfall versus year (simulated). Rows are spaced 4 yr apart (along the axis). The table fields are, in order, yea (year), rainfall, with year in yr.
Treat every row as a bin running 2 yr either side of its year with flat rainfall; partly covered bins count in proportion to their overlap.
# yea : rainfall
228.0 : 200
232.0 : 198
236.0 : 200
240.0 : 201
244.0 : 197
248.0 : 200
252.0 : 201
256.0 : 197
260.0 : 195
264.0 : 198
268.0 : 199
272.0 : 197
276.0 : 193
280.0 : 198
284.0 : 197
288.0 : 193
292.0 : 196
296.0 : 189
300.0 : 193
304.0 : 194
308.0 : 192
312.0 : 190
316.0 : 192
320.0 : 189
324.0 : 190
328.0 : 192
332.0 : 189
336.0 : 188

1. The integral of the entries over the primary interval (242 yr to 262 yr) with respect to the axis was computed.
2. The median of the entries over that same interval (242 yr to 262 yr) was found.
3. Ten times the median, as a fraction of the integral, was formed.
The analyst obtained 0.497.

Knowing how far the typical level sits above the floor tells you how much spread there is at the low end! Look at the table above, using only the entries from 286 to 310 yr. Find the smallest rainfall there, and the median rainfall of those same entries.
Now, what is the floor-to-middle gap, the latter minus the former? 4.0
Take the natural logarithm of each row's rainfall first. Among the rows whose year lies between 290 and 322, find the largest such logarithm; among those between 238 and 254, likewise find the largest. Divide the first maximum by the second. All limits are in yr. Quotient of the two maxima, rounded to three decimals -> 0.995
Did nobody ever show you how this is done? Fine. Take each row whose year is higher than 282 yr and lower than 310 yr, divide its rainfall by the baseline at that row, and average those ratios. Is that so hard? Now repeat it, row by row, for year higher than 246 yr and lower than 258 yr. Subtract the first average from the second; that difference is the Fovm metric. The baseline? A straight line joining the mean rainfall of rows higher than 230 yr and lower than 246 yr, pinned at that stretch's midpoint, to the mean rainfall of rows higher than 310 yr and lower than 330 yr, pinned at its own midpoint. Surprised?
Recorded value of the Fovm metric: 0.007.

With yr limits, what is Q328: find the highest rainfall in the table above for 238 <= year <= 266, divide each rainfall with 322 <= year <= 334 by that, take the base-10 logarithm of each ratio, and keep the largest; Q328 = -0.020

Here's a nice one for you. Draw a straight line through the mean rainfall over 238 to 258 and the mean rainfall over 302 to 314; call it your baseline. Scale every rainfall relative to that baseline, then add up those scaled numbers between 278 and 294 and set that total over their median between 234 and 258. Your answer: 4.03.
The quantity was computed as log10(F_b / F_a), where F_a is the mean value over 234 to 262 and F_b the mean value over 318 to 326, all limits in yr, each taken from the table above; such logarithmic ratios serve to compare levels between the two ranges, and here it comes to -0.021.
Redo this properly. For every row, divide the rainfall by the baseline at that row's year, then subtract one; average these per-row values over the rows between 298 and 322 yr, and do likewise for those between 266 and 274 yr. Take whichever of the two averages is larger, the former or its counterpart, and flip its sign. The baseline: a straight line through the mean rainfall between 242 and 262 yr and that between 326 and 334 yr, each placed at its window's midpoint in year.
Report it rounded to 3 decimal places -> -0.009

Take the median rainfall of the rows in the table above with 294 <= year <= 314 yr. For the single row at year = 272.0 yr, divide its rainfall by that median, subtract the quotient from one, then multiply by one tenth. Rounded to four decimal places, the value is -0.0026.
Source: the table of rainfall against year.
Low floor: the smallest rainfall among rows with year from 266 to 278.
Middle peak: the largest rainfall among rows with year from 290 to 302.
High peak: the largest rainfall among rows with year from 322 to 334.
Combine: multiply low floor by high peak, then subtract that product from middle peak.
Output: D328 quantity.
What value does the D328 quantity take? -36860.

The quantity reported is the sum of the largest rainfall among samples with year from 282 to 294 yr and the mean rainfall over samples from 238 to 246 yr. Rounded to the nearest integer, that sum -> 396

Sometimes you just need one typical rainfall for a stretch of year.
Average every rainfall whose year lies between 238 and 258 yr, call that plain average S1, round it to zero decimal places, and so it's 199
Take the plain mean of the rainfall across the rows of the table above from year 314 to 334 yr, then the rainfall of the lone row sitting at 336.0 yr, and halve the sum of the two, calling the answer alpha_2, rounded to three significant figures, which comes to 189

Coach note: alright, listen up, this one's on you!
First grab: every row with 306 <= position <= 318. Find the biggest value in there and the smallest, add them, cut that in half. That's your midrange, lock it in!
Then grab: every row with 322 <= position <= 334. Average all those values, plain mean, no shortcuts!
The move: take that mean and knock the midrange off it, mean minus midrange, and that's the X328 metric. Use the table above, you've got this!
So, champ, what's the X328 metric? -1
